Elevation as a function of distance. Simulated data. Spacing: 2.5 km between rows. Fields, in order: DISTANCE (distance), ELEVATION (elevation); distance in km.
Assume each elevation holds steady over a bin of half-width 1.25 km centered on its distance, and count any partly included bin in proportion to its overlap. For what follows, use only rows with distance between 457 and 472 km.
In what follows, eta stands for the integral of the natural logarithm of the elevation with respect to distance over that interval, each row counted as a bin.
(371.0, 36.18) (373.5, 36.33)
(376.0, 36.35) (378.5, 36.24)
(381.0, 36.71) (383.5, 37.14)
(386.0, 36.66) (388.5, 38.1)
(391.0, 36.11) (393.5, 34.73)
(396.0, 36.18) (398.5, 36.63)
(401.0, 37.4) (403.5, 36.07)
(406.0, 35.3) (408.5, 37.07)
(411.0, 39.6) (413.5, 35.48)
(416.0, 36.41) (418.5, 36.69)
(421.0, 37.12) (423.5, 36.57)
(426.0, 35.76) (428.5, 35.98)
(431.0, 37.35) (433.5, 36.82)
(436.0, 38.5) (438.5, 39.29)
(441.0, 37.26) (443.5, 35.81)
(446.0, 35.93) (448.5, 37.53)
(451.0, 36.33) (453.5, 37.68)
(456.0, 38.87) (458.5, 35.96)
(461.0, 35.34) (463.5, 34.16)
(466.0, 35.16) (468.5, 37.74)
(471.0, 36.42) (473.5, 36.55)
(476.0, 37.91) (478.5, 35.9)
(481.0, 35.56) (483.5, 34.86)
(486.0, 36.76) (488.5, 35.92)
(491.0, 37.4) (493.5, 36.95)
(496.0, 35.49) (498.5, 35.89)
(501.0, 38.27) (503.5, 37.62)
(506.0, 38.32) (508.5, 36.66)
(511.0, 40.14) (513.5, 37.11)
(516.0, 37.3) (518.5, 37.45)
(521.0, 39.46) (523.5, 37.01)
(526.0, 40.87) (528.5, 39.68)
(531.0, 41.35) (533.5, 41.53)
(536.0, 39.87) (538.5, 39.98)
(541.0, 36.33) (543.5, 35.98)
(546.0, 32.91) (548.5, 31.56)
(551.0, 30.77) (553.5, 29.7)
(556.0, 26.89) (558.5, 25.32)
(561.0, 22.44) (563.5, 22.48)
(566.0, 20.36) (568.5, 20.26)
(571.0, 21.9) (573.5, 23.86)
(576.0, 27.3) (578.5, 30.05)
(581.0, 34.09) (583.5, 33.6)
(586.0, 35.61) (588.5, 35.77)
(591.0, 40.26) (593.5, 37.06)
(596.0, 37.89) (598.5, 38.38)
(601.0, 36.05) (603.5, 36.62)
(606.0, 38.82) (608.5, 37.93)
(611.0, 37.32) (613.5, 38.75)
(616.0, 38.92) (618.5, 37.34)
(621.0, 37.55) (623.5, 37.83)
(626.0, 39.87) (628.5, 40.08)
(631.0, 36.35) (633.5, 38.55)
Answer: 53.7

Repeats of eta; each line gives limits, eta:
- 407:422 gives 54.2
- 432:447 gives 54.3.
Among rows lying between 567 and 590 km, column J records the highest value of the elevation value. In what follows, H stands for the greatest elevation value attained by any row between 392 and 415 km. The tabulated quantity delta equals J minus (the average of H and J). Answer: -1.9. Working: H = 39.6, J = 35.77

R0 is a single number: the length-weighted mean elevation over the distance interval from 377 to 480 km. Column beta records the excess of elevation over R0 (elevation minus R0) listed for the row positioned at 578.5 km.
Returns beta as -6.6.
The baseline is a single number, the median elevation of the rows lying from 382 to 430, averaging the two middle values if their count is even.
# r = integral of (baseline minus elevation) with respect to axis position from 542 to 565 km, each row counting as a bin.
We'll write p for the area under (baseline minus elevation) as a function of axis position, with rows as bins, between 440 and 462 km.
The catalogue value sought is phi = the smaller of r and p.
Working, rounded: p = -4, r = 182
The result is -4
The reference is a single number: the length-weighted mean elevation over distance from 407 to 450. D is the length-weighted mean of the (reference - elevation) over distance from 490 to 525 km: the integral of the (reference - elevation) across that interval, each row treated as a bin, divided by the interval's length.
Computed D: -0.5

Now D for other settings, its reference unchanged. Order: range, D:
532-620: 4.0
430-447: -0.3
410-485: 0.3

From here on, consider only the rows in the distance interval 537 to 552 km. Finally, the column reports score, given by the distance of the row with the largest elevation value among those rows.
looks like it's 538.5 km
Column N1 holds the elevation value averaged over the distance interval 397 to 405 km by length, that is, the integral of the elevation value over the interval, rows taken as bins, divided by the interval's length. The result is 36.6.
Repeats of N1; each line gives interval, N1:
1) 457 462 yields 35.8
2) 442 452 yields 36.4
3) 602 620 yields 37.9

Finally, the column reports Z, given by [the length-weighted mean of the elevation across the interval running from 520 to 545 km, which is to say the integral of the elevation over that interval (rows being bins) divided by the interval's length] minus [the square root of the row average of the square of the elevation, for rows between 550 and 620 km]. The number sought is 6.5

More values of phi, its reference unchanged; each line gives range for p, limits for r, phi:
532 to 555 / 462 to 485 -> 12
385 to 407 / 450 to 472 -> 4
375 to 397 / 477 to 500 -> 2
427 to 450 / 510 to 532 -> -51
